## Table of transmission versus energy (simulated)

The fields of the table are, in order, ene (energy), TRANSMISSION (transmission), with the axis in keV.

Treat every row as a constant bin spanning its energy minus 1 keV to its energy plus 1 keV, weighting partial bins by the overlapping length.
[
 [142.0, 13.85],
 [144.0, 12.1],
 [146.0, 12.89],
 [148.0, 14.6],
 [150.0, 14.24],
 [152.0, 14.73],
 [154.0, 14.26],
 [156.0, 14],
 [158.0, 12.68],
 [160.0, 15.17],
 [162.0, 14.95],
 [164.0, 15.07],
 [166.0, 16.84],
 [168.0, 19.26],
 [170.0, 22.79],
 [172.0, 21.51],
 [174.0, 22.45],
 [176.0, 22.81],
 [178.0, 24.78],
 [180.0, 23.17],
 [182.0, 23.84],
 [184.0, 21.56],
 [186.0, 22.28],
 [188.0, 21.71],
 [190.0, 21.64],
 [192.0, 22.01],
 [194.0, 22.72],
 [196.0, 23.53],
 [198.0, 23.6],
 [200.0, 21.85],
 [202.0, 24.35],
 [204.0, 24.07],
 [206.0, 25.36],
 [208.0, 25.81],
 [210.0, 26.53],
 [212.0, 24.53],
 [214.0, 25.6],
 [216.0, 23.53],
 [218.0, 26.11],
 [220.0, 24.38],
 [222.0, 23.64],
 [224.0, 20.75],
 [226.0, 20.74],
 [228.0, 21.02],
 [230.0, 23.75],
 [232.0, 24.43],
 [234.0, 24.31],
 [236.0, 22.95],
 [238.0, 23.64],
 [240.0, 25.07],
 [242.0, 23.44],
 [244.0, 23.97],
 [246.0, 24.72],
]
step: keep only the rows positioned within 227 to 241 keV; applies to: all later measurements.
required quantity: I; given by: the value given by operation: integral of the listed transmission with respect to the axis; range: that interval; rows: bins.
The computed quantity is 330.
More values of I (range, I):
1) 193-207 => 331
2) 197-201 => 91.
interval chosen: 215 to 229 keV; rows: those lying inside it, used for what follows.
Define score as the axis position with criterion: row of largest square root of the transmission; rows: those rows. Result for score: 218.0 keV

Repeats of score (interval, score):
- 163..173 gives 170.0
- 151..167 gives 166.0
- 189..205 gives 202.0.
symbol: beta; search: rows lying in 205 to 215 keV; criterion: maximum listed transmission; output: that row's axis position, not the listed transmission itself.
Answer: 210.0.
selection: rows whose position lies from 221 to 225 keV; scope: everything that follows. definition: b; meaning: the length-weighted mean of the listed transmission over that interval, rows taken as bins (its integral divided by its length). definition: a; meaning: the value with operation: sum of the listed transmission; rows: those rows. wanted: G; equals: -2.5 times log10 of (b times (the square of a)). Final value -11.6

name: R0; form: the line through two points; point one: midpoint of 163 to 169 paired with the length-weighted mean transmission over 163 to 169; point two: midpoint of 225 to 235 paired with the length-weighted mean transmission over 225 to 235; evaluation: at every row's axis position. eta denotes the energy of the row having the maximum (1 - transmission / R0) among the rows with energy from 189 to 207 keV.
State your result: 200.0 keV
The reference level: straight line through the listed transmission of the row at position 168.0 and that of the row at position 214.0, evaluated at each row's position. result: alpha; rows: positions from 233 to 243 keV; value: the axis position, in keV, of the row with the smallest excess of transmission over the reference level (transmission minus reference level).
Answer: 242.0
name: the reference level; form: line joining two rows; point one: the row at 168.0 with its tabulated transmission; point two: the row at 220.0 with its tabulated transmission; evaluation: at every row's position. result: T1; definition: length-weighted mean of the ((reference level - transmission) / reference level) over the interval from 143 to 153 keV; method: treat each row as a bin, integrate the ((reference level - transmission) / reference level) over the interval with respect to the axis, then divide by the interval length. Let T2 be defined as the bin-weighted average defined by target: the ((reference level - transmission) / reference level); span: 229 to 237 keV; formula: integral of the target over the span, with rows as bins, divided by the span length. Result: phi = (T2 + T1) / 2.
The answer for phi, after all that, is 0.14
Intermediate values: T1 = 0.21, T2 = 0.07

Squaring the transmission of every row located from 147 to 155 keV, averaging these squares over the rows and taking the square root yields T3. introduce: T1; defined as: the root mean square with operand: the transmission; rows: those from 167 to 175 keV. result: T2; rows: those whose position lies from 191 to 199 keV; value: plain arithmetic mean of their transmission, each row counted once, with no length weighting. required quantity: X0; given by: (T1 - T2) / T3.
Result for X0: -0.10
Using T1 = 22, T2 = 23.0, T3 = 14.5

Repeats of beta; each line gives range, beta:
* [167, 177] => 176.0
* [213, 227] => 218.0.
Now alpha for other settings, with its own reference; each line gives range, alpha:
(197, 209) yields 200.0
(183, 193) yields 190.0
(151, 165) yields 158.0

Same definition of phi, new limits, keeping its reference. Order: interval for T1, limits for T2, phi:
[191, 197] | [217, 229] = 0.02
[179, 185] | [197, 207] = -0.08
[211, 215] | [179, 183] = -0.10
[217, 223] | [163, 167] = 0.07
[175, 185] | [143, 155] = 0.03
